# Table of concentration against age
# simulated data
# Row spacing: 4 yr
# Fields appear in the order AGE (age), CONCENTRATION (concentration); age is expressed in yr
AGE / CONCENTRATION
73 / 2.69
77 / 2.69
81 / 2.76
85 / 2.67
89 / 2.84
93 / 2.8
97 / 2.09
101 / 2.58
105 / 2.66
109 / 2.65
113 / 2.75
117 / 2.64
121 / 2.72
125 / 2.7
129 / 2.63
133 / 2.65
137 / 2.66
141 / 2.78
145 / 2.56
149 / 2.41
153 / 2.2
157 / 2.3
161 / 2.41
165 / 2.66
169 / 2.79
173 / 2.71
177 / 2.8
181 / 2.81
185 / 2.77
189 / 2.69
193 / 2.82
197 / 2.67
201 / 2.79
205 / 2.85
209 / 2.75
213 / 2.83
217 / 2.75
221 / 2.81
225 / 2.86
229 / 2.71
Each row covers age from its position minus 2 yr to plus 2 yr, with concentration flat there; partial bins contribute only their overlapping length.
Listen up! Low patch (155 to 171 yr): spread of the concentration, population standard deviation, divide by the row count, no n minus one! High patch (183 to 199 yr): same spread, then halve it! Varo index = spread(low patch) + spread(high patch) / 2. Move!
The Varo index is 0.22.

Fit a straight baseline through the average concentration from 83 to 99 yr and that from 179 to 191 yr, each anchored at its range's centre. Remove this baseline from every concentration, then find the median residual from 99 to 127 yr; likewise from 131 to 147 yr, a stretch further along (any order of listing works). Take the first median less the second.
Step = 0.1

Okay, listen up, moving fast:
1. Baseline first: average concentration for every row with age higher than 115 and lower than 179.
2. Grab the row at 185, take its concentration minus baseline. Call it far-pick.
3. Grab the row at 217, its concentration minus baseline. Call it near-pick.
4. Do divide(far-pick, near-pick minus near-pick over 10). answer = 1.3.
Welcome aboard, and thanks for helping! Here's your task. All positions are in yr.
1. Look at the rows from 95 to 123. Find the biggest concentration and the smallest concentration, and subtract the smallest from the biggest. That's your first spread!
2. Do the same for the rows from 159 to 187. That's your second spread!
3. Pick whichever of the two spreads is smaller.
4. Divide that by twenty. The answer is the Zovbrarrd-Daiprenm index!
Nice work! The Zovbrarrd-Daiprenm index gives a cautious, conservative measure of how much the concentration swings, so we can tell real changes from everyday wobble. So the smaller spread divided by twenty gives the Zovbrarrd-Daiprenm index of 0.020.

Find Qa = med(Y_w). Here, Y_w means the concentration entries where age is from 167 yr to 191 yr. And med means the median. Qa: 2.78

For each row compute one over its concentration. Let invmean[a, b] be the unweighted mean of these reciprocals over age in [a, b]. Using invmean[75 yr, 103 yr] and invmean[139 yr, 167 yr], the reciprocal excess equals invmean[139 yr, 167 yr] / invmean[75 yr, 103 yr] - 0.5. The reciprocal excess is 0.560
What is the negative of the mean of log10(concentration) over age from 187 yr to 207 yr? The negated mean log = -0.441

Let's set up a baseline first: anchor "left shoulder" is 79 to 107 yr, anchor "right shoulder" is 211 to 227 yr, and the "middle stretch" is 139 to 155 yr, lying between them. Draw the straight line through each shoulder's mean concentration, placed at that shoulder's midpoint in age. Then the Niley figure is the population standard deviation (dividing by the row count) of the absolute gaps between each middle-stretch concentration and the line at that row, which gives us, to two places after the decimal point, 0.17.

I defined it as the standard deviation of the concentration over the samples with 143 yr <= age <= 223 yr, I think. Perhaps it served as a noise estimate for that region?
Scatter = 0.19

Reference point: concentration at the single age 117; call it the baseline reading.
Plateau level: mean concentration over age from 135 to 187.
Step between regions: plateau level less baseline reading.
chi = -0.035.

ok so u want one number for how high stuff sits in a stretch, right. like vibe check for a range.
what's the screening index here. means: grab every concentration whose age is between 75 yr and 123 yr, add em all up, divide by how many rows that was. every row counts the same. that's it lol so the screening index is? 2.65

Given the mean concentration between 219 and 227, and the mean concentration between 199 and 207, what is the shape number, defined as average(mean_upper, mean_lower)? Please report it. 2.83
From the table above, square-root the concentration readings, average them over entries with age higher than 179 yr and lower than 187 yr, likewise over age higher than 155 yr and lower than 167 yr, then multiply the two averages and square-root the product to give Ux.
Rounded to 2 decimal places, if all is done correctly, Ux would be 1.62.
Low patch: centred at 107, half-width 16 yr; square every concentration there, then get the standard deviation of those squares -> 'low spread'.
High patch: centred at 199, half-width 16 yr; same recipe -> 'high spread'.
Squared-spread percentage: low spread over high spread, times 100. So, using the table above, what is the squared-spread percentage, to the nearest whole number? 299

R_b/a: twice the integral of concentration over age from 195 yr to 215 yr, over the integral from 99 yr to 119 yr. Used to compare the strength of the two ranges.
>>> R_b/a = 2.092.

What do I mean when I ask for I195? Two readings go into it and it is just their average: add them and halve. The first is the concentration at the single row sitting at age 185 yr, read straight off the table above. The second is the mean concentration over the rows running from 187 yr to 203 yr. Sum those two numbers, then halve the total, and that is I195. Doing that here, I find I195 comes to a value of 2.76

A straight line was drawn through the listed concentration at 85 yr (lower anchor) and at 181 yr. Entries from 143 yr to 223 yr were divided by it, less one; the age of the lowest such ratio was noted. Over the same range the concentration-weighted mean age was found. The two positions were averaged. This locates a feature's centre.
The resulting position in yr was 168.6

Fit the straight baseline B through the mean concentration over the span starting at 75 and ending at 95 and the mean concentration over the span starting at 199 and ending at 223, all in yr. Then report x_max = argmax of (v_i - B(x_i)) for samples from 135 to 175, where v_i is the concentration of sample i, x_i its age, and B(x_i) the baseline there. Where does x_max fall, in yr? 169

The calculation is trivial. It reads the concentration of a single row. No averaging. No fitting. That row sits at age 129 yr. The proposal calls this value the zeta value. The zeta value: 2.63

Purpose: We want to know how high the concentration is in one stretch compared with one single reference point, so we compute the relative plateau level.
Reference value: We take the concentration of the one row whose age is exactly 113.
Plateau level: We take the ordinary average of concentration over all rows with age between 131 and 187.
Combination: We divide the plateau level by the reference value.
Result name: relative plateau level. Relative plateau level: 0.948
